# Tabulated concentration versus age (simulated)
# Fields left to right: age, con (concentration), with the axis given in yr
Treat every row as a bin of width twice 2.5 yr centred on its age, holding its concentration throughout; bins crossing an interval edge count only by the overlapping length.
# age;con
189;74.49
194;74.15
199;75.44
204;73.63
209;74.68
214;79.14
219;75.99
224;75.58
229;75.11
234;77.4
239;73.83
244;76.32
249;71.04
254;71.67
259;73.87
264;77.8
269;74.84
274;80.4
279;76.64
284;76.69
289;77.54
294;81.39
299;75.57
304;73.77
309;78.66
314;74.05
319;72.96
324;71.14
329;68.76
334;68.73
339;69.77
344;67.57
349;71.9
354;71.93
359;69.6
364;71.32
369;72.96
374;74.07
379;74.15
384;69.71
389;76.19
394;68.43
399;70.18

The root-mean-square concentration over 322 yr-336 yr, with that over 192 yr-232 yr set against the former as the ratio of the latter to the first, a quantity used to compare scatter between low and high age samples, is 1.09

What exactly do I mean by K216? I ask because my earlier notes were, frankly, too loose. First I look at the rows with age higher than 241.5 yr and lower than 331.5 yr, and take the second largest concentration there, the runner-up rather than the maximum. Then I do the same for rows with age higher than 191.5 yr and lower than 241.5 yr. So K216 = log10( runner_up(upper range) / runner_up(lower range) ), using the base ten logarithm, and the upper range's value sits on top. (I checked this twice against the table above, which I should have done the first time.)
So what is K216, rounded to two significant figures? 0.017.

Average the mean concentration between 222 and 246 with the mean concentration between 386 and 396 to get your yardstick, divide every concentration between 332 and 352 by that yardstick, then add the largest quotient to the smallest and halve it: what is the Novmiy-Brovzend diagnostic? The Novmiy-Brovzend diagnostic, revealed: 0.94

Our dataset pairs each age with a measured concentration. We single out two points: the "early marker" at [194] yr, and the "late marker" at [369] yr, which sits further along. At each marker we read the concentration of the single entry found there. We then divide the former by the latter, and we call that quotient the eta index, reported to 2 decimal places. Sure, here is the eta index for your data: 1.02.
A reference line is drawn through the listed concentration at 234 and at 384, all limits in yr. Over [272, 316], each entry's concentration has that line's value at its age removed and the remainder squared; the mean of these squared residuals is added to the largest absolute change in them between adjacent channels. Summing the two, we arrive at 61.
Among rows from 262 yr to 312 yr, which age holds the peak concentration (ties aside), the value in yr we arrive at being 294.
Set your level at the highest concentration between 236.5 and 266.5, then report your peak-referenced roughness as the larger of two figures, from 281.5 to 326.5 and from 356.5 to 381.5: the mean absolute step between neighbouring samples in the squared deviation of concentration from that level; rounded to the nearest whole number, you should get 13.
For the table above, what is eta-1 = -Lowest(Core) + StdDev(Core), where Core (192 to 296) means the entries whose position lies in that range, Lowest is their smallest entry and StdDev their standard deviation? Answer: -68.5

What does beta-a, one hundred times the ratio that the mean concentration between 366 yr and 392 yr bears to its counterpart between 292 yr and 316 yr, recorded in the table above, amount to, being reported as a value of 96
